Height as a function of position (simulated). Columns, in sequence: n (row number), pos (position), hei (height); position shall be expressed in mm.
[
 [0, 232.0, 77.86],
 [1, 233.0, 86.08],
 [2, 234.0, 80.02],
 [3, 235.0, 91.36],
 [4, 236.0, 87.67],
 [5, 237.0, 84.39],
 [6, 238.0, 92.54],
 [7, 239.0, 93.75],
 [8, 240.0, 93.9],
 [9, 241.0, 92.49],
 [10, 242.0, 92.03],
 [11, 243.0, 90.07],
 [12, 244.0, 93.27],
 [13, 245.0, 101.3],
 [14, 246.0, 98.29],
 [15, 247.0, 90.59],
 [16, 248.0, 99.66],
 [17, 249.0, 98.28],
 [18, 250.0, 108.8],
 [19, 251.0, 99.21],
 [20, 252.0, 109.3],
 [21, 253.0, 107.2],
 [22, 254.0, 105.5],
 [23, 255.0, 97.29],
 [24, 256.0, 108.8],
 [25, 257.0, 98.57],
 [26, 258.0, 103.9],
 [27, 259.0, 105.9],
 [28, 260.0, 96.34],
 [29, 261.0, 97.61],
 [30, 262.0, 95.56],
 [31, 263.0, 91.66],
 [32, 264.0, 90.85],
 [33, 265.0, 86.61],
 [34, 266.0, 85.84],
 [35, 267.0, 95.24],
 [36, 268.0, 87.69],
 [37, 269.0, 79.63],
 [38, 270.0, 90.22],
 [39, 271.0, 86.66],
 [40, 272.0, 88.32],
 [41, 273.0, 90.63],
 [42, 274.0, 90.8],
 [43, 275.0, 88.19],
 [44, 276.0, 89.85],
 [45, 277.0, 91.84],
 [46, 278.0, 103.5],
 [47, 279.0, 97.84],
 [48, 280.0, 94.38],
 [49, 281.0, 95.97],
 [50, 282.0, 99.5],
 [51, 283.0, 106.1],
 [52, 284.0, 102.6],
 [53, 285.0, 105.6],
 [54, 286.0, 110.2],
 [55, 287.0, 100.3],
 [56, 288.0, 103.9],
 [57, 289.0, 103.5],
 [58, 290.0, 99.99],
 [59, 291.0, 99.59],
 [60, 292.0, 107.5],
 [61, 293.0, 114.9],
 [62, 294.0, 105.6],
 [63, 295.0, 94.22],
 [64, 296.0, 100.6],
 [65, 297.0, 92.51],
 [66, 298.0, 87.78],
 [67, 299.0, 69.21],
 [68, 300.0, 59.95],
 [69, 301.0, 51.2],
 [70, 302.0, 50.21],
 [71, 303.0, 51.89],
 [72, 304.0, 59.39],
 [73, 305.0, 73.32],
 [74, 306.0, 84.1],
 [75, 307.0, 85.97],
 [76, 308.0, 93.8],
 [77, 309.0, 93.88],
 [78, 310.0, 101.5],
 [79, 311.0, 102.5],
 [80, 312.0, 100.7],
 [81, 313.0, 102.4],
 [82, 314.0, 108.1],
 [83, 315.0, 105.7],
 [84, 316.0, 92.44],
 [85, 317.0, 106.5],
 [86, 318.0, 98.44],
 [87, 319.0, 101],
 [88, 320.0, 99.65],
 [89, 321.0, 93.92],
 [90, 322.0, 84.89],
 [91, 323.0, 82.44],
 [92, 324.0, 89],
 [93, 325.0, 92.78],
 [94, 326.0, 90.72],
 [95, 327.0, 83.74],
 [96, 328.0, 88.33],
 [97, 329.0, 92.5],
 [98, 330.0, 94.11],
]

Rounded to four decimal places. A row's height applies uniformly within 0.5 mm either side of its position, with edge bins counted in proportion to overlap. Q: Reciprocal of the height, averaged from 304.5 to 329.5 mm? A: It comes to 0.0107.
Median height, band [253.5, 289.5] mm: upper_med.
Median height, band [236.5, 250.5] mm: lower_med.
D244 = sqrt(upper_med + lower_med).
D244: 13.8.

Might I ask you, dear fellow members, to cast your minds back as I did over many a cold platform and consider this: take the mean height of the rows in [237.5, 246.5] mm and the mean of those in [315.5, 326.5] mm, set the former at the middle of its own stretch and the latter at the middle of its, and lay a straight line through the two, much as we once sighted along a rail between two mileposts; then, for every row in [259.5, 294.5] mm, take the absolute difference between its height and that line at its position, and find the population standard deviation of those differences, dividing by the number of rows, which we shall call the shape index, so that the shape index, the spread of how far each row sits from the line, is 5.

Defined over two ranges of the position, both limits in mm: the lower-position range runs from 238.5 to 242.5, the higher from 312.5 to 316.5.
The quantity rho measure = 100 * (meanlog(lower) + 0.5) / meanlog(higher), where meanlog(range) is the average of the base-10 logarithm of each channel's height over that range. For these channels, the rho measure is 123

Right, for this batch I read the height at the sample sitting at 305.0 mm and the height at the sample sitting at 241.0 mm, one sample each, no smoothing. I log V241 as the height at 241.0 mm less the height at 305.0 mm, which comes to 19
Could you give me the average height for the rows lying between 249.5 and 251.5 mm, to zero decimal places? 104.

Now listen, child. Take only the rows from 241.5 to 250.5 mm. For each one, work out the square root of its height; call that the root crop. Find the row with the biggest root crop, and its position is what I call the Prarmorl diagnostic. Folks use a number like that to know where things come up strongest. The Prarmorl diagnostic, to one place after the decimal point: 250.0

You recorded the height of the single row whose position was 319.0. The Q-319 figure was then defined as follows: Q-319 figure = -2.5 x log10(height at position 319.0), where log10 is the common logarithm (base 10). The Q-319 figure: -5.01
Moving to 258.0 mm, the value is -5.04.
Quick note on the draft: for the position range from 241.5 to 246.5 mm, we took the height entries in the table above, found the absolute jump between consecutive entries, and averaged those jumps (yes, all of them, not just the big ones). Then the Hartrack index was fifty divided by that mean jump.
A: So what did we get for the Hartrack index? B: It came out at 12.3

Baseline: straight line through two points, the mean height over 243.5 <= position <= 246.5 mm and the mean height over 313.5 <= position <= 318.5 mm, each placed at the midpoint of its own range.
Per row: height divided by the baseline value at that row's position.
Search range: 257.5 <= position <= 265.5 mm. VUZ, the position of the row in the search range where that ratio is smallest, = 265.0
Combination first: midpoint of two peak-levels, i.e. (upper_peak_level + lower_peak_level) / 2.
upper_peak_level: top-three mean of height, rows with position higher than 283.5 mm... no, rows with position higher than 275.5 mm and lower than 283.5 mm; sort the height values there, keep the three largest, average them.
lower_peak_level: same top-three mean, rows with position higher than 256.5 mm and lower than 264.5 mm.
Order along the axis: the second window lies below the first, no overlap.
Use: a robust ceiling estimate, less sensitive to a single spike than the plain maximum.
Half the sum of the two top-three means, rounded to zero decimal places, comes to 103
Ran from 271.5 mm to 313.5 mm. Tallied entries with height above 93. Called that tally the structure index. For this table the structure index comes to 25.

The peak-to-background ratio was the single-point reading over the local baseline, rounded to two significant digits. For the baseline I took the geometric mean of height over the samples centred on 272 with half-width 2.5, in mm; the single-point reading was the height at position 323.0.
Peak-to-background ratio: 0.92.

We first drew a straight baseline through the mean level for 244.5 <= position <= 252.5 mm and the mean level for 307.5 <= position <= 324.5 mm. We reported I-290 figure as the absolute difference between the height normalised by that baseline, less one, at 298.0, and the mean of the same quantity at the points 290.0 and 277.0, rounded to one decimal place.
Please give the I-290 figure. 0.1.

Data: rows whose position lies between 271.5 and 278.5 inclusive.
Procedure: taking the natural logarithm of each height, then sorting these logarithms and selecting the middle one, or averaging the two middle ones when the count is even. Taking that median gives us 4.51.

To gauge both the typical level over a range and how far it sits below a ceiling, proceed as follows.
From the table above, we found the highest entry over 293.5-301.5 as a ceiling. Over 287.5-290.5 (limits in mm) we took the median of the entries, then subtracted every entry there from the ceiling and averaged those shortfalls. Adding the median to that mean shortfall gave 106.6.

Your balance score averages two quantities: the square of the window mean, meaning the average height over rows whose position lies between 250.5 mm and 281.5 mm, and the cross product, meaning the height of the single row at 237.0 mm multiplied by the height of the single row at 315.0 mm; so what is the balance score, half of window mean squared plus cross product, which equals 8991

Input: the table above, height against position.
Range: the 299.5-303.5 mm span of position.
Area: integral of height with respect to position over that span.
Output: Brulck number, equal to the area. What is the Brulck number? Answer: 213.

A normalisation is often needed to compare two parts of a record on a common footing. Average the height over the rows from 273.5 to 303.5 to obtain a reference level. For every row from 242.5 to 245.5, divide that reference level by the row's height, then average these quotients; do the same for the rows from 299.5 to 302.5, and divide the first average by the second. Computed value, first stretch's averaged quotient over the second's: 0.56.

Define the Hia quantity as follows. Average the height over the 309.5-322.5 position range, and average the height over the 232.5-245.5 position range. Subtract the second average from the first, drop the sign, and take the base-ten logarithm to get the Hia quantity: 0.96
